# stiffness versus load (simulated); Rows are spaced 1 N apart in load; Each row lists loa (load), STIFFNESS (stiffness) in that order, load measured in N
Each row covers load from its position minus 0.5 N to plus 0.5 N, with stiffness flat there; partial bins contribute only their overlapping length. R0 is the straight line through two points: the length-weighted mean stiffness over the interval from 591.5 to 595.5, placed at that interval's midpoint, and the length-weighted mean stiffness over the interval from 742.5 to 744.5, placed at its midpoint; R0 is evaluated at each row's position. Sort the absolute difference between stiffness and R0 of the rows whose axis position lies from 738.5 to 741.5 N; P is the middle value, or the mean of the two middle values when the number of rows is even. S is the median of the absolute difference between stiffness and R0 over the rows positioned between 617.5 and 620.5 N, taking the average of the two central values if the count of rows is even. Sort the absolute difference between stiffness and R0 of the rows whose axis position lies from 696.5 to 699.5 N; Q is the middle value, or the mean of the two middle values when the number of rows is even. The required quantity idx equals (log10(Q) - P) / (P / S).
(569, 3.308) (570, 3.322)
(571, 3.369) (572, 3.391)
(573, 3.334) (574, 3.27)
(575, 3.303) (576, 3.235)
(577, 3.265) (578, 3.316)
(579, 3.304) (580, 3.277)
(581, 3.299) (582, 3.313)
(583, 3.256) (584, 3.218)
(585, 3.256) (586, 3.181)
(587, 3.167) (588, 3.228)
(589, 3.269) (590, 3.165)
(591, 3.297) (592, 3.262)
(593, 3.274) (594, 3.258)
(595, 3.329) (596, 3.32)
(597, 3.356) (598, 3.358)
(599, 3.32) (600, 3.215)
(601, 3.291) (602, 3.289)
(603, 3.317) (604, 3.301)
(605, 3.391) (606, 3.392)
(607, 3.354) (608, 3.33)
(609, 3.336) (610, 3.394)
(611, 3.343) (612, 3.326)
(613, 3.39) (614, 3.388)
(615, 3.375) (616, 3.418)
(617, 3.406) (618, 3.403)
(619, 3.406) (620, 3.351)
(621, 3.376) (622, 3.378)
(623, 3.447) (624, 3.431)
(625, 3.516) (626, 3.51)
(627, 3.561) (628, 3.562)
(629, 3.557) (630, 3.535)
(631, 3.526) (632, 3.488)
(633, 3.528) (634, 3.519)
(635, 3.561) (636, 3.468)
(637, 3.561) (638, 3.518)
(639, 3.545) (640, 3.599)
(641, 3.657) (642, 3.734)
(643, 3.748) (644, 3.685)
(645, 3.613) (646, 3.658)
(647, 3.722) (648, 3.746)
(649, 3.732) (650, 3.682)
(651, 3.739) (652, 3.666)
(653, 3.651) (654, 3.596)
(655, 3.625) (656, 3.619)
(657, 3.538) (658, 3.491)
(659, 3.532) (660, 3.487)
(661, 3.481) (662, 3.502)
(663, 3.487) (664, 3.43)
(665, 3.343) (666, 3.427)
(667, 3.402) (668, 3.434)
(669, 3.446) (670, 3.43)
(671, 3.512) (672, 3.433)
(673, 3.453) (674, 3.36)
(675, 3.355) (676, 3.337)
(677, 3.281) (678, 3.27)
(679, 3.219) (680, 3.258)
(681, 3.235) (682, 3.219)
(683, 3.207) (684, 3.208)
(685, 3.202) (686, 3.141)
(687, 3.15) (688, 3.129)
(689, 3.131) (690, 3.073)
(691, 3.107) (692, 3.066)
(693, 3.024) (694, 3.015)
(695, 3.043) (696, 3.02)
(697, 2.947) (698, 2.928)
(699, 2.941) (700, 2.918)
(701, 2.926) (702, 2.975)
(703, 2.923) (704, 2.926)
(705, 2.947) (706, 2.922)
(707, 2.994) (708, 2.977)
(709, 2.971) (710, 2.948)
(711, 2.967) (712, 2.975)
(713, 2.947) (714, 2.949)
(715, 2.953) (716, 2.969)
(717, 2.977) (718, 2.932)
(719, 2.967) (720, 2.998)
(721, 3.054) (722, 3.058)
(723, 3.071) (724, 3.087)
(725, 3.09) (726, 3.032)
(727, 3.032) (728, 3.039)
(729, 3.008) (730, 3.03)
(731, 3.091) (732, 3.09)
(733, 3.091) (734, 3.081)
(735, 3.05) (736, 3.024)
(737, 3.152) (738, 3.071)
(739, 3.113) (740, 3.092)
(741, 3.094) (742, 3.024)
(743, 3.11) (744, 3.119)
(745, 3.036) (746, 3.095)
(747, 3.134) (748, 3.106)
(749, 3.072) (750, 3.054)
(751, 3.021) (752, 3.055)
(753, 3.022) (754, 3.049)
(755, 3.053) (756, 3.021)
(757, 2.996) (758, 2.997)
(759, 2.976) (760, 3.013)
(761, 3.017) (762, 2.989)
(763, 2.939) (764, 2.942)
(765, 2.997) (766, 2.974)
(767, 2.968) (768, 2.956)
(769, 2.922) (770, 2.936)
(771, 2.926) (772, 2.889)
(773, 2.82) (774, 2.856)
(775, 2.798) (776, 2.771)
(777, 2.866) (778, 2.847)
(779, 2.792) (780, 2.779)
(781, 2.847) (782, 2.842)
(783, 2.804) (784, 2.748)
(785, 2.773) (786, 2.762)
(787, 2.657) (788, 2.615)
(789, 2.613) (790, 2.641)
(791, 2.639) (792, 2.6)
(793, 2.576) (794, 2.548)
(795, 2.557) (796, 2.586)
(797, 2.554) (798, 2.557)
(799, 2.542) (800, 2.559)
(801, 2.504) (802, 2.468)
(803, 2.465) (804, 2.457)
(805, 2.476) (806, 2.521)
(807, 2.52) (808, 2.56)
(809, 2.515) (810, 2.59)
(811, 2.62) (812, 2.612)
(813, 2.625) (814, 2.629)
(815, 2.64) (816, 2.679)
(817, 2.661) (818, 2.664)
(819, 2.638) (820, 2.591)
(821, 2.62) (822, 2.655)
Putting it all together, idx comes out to -4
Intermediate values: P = 0.02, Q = 0.22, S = 0.15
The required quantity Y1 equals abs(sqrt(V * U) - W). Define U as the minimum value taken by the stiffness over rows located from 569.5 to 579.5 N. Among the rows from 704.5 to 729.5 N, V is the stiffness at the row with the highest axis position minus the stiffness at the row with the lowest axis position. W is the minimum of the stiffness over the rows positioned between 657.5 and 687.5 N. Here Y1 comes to 2.7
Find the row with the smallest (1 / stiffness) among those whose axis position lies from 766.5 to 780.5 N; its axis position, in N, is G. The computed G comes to 767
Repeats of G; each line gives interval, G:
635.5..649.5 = 643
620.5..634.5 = 628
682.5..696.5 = 684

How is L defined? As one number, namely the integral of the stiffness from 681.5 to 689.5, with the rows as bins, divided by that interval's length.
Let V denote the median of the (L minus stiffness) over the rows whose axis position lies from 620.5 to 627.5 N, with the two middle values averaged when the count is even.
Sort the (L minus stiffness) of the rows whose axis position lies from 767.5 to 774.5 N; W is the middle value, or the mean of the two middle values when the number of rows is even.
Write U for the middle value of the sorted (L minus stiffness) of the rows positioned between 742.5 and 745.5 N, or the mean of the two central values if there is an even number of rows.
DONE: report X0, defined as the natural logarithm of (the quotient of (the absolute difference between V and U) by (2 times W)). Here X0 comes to -0.4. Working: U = 0.06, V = -0.274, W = 0.25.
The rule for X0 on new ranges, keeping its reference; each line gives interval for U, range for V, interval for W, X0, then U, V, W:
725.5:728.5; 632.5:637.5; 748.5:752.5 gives 0.7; 0.14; -0.355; 0.12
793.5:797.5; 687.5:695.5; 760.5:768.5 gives 0.2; 0.62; 0.104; 0.20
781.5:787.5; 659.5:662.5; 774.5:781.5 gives 0.0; 0.41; -0.314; 0.38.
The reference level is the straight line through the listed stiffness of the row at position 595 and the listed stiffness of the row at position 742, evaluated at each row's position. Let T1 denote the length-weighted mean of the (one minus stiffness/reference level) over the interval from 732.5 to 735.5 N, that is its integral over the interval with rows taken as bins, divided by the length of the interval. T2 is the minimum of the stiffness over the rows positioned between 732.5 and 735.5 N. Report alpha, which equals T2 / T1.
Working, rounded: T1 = -0.01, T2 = 3.05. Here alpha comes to -278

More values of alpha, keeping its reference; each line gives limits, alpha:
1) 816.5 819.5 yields 36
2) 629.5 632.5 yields -43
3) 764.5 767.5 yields -1618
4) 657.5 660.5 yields -36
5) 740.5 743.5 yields -176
